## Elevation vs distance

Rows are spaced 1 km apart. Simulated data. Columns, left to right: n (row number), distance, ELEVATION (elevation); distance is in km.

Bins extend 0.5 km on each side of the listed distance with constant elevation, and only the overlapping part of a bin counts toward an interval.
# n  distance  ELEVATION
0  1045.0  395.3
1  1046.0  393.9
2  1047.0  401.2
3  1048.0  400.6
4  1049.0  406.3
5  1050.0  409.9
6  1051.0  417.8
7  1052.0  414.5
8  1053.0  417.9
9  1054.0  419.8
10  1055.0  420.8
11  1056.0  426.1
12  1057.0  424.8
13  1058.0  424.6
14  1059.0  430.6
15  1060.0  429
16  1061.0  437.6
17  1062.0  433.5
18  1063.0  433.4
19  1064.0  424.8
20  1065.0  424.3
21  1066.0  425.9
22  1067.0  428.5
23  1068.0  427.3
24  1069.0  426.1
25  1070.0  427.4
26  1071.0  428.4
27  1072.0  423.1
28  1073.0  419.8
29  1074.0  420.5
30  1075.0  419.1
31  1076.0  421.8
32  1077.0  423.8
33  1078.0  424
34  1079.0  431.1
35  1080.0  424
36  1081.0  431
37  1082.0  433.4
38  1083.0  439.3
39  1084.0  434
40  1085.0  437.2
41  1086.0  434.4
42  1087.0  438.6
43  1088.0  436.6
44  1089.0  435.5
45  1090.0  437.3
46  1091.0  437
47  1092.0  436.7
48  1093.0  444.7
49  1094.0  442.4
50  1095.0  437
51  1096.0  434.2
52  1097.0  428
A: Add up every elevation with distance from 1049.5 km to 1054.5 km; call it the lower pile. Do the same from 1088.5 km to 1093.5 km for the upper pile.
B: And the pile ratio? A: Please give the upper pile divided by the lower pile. 1.05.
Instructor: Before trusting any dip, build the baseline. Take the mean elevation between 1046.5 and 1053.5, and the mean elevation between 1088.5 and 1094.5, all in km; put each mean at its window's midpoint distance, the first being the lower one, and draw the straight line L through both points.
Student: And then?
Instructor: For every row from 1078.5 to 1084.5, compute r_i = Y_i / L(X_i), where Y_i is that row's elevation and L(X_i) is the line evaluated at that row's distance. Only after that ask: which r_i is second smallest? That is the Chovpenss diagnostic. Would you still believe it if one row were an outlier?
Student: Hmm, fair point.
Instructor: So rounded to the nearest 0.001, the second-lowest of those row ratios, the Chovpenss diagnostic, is 0.999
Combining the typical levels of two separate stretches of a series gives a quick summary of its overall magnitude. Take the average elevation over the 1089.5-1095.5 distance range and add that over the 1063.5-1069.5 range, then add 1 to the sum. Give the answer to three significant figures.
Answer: 866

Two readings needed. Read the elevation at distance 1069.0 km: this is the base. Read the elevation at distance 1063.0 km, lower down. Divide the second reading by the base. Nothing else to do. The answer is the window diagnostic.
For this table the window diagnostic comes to 1.02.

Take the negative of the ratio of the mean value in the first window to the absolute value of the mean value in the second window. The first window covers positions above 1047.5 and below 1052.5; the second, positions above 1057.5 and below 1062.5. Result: -0.951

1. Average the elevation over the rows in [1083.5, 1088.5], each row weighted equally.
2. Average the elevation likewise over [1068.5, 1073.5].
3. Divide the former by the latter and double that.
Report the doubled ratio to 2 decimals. 2.05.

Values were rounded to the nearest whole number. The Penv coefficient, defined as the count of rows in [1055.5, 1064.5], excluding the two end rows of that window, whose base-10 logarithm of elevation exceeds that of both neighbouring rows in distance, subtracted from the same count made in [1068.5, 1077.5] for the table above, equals 0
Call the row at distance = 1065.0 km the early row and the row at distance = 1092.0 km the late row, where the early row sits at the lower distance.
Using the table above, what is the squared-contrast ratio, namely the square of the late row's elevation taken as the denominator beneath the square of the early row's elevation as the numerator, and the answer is 0.94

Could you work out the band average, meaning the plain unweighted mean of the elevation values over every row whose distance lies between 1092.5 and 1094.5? 444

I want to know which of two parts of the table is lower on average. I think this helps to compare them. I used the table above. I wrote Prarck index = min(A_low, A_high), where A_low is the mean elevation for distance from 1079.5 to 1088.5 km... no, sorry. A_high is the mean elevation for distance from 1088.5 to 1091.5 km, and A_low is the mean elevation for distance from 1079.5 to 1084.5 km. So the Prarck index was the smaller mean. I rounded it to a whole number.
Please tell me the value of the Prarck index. 432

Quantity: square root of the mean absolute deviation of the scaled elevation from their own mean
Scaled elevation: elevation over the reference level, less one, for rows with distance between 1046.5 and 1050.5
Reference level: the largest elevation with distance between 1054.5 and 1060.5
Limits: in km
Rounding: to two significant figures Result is 0.091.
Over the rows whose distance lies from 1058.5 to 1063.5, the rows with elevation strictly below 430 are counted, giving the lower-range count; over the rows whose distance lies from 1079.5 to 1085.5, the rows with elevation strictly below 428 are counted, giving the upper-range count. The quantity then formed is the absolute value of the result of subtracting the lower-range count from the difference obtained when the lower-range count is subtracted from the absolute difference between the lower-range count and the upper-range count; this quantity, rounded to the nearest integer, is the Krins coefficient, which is 2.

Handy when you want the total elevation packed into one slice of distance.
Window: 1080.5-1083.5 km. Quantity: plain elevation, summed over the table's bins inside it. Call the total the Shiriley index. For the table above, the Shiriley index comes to 1304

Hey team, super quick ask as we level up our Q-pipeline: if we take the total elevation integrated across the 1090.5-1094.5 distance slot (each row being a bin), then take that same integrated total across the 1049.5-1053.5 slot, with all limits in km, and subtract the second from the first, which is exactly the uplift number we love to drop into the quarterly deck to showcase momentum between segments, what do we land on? 101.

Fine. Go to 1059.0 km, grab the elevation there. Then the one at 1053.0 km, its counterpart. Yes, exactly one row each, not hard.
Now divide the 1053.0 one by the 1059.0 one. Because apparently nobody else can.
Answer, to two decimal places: 0.97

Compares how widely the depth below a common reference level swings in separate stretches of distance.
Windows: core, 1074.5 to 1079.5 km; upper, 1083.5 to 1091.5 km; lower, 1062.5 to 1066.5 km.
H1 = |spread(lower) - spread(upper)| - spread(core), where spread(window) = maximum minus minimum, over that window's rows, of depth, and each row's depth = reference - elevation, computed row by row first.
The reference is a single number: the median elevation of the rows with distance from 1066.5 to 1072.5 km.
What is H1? -7.5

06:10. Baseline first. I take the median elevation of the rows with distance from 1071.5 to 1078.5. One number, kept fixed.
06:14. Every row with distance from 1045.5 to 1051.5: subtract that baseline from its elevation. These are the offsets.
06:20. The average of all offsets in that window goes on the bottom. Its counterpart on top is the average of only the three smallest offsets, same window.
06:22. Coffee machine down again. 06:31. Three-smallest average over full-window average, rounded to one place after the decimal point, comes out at 1.4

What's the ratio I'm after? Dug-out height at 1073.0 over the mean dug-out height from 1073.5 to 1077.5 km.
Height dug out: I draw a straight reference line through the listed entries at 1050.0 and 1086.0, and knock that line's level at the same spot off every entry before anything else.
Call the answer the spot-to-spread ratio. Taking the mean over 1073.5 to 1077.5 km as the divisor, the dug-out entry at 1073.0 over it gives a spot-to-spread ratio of 1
